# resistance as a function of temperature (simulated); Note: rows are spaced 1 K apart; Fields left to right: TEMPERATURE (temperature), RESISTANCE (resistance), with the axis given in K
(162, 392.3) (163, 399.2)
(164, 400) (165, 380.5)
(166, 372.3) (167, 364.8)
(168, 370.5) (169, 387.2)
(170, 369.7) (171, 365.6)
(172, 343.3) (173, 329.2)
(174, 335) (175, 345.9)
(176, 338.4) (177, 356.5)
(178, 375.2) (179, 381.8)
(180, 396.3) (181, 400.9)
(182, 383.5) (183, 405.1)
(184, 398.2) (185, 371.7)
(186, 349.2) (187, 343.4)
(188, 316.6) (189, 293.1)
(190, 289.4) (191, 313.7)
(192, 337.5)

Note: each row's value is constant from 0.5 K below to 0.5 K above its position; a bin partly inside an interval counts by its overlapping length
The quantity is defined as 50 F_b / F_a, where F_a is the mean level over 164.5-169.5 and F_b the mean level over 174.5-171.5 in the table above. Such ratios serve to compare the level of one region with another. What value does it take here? 44.8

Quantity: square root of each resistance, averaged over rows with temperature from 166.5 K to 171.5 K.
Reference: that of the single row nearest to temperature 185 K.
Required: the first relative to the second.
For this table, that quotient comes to 1.00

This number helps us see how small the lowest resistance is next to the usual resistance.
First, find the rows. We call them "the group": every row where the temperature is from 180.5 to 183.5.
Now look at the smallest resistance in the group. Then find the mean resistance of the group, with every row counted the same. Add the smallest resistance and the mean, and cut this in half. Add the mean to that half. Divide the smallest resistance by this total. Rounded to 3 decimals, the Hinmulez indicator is 0.488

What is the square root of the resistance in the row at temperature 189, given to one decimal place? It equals 17.1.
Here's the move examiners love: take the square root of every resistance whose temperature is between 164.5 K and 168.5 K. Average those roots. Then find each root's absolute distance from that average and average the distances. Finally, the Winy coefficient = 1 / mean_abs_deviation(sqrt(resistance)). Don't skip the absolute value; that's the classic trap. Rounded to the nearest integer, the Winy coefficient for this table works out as 9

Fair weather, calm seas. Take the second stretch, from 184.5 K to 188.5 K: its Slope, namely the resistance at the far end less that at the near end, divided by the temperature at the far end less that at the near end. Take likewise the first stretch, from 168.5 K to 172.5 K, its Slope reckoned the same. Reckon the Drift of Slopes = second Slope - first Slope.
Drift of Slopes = -3.7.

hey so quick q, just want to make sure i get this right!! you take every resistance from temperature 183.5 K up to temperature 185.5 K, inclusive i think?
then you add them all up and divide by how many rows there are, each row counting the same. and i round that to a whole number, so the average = 385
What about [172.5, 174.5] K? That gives 332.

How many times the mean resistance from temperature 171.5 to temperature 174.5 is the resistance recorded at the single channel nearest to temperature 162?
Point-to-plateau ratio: 1.2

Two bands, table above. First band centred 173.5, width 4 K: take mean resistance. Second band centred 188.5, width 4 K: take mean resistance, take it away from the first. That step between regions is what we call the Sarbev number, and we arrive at 28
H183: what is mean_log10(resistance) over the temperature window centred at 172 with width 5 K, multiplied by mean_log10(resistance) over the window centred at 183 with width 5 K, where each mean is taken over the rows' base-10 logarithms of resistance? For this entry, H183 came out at 6.59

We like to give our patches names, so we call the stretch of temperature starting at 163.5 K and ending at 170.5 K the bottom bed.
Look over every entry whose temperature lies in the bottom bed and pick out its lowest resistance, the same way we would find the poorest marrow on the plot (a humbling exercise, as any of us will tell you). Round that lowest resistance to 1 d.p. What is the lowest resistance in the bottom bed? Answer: 364.8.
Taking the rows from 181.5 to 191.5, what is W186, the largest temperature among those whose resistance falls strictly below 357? 191 K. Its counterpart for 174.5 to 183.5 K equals 177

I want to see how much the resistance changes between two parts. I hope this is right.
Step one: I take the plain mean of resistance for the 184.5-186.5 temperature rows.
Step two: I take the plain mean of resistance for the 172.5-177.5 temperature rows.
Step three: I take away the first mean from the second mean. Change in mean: -19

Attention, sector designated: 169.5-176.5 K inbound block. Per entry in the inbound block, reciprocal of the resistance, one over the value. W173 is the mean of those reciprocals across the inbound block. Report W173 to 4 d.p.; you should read 0.0029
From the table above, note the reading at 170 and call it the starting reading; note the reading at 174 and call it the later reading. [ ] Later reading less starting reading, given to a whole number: -35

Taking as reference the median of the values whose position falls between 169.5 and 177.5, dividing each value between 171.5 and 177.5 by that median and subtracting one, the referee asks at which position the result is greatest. 177 K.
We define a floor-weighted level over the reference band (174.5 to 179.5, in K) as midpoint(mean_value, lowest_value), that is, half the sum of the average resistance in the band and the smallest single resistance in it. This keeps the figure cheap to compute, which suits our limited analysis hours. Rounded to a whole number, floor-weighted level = 349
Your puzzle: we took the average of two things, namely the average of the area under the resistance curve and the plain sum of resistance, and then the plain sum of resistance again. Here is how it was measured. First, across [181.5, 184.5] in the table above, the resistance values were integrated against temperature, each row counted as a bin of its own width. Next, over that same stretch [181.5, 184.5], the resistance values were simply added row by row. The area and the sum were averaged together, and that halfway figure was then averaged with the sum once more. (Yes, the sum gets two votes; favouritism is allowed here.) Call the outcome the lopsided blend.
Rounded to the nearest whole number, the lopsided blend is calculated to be 1187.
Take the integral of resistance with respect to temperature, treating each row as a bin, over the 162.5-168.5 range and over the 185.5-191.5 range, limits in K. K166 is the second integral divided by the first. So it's 0.83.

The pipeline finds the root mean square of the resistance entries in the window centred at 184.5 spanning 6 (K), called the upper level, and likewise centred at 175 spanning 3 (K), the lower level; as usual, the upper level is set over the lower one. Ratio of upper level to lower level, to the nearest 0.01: 1.11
